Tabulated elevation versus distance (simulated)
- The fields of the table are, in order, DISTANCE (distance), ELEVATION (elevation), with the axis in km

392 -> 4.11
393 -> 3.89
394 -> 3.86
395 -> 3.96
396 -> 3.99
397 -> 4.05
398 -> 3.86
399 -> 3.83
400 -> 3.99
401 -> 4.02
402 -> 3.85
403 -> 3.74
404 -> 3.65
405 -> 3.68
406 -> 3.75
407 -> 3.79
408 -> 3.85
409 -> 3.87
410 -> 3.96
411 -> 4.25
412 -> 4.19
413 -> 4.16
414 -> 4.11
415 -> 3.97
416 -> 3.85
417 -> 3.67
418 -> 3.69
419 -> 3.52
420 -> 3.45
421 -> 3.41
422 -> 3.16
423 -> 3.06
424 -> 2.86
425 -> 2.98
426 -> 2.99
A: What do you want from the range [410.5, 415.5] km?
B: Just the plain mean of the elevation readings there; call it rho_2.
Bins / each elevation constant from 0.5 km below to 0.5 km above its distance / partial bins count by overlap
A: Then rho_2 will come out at 4.14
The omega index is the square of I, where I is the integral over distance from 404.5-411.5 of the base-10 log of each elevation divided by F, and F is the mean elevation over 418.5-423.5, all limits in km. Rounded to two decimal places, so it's 0.22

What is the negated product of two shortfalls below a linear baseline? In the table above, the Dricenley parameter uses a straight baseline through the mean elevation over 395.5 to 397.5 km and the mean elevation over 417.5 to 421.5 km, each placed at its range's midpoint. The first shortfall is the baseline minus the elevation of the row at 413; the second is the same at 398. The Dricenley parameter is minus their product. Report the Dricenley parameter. 0.064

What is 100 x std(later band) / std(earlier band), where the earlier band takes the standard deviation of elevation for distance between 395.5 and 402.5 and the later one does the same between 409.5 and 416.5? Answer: 159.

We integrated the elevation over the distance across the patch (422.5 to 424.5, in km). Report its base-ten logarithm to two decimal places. 0.77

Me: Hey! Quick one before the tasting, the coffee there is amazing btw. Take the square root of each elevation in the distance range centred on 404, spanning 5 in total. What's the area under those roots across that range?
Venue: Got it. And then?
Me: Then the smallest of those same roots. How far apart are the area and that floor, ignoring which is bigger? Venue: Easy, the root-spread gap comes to 7.75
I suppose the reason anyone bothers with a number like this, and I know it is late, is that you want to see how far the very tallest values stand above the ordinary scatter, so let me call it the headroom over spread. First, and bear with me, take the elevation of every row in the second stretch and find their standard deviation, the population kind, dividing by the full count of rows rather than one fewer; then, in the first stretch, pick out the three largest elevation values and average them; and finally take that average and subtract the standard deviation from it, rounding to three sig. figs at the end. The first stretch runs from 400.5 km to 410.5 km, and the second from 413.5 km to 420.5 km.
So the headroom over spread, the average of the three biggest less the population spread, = 3.73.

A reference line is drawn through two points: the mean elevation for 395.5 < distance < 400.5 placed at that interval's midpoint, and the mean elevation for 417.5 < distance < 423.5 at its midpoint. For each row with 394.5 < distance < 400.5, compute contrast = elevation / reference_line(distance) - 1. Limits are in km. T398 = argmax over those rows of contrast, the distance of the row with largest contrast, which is 400 km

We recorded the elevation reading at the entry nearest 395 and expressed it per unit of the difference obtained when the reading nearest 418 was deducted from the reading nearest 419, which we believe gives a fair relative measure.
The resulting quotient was -23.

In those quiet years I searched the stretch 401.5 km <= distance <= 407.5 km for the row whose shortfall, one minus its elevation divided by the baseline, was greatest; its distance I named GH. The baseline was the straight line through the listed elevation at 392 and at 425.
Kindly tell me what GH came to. 404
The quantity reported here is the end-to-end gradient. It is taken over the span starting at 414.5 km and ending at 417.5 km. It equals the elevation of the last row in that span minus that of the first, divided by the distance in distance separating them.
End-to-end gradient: -0.15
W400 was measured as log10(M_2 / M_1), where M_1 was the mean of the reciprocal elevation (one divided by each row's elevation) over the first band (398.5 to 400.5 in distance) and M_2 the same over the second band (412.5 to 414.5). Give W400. -0.024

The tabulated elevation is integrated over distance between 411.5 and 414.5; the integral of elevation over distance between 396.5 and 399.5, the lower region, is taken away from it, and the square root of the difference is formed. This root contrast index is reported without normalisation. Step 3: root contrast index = 0.85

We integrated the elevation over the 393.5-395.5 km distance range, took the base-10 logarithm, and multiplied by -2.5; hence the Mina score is -2.2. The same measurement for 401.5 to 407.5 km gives -3.4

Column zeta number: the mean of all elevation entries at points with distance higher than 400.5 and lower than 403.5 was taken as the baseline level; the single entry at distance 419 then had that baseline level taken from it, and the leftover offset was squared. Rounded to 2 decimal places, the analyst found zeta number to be 0.12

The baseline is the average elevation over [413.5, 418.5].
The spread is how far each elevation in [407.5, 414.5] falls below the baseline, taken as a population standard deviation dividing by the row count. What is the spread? 0.15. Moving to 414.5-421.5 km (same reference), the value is 0.19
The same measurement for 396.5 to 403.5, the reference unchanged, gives 0.11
